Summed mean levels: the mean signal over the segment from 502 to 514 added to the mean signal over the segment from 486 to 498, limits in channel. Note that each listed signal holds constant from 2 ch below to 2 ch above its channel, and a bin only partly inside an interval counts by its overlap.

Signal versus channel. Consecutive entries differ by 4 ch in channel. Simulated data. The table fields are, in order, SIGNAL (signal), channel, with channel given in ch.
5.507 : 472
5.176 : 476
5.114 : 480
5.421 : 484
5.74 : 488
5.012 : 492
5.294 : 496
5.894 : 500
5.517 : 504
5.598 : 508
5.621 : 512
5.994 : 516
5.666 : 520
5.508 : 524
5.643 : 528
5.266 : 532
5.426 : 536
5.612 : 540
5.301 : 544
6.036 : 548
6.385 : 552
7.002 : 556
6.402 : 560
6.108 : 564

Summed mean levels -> 10.9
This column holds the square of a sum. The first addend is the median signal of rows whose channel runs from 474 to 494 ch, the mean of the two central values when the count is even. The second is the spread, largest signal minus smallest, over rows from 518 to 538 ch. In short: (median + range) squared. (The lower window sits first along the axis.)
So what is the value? 31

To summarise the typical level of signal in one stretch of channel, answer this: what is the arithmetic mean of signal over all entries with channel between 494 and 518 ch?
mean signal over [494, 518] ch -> 5.65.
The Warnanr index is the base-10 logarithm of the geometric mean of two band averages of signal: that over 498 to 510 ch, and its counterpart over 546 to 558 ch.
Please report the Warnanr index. 0.782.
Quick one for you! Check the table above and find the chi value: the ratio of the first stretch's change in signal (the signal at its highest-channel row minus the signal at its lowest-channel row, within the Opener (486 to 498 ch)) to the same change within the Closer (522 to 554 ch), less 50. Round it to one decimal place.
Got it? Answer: -50.5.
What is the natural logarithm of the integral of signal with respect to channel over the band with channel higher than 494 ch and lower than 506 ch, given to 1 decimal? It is 4.2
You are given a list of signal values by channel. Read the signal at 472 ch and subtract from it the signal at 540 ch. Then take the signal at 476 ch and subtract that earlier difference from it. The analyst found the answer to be 5.28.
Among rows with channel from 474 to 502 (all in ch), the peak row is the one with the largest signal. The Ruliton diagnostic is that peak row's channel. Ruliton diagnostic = 500 ch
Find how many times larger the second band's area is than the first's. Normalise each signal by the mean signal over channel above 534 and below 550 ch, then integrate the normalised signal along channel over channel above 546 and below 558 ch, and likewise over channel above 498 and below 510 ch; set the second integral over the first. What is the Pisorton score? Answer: 0.88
